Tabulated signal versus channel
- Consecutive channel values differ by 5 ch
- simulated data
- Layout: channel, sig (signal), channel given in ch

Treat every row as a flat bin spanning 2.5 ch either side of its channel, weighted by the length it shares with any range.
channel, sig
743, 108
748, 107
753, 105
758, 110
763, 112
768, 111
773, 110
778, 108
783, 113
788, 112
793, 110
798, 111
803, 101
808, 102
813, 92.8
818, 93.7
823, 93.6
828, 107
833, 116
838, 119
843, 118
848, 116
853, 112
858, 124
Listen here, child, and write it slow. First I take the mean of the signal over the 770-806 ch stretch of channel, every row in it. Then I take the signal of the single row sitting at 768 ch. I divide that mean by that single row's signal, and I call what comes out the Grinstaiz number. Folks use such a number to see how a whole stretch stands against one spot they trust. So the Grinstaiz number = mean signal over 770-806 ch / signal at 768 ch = 0.98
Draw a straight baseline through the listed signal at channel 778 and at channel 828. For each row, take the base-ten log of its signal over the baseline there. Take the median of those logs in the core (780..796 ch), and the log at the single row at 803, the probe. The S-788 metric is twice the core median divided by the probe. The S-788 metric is -1.2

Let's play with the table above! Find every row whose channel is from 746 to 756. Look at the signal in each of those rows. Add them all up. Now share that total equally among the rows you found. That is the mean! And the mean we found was 106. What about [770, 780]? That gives 109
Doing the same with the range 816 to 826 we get 94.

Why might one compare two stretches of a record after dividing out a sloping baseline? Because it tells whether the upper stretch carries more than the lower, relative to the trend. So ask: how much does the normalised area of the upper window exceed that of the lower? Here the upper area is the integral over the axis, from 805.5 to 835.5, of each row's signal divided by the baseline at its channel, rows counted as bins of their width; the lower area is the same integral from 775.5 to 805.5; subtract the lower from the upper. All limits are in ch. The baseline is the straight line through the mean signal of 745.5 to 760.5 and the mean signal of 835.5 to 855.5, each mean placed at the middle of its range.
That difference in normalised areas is -3.0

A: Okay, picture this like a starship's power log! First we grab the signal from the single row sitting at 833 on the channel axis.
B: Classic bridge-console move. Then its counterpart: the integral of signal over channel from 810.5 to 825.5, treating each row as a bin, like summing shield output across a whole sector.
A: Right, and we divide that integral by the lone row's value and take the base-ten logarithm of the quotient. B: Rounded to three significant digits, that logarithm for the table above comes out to 1.08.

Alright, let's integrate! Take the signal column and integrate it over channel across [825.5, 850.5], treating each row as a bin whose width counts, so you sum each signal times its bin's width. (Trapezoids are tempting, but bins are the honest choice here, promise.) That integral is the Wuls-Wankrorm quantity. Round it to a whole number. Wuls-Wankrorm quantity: 2880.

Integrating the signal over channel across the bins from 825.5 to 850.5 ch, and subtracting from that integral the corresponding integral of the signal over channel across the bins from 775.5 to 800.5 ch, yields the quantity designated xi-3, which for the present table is 110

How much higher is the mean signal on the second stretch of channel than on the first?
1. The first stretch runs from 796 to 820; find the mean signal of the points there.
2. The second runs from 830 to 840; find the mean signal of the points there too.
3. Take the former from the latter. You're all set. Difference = 17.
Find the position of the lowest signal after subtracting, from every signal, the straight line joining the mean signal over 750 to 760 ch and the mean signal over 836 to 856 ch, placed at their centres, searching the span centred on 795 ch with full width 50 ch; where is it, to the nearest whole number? 813 ch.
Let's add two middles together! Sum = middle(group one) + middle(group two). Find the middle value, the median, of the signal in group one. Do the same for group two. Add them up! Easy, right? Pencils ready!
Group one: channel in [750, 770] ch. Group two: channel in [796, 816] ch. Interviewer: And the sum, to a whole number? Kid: 212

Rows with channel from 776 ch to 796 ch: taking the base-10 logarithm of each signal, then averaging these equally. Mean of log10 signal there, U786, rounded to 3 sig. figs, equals 2.04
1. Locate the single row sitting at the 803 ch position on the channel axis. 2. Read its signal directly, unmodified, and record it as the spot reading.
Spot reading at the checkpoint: 101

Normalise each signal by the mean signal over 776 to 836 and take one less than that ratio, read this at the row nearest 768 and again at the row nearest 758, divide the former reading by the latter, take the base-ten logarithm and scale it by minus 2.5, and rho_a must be -0.2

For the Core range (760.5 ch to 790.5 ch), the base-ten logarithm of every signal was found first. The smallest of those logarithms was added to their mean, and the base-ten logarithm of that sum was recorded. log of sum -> 0.611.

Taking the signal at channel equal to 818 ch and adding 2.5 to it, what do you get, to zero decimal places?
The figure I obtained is 96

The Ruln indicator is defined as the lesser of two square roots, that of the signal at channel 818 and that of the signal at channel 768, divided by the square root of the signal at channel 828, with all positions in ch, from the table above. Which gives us 0.94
